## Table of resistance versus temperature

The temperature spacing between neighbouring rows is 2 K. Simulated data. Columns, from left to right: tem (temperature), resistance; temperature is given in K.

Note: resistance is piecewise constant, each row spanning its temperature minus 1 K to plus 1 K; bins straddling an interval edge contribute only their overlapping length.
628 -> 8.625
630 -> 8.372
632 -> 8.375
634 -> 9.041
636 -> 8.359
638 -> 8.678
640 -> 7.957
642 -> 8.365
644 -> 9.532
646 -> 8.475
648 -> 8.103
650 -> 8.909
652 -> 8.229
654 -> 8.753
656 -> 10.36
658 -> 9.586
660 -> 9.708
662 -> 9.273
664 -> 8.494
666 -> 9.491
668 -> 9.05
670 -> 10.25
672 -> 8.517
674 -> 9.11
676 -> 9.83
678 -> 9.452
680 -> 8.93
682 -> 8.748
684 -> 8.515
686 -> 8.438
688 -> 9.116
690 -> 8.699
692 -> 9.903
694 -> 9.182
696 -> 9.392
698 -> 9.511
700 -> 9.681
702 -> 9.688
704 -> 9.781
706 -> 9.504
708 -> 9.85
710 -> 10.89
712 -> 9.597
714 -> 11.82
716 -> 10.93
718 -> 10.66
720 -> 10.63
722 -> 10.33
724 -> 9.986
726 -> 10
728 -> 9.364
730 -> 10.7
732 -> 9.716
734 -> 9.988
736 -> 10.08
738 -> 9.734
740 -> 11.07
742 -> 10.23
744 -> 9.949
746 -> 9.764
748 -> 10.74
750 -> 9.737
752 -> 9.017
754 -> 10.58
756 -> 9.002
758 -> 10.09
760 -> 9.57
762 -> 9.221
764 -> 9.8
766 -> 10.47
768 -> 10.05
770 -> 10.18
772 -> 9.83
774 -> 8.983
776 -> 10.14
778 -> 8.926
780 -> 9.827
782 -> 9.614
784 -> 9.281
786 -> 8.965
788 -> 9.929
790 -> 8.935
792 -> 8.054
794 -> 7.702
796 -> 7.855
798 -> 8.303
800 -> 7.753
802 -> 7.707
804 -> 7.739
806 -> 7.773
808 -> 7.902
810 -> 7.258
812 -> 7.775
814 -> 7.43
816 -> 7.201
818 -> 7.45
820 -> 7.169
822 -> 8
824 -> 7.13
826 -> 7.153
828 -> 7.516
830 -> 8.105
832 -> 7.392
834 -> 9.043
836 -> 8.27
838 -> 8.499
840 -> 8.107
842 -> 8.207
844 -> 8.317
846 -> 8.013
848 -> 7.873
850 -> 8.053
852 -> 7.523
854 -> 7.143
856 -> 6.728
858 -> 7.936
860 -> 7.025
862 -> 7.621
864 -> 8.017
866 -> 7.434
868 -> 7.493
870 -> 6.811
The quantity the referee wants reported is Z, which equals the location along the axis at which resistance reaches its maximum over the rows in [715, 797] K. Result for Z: 740 K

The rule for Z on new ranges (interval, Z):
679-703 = 692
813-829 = 822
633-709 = 656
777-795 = 788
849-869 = 850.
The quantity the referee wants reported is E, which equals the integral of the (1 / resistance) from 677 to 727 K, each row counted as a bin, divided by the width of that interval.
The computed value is 0.103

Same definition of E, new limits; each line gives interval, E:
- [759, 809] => 0.113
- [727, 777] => 0.101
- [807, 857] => 0.130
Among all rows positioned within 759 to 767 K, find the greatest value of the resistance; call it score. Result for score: 10.47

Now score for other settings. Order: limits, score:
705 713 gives 10.89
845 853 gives 8.053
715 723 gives 10.93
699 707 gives 9.781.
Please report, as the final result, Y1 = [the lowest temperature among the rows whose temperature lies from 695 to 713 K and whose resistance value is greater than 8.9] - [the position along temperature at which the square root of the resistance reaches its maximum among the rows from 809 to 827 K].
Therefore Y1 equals -126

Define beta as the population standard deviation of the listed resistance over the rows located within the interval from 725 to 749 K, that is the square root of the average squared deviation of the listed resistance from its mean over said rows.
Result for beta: 0.5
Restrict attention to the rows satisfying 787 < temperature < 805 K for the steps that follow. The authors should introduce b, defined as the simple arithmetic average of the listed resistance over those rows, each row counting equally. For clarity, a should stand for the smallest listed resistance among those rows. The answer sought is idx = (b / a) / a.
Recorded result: 0.139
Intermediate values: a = 7.702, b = 8.2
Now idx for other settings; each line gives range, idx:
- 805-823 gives 0.147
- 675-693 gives 0.127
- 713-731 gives 0.120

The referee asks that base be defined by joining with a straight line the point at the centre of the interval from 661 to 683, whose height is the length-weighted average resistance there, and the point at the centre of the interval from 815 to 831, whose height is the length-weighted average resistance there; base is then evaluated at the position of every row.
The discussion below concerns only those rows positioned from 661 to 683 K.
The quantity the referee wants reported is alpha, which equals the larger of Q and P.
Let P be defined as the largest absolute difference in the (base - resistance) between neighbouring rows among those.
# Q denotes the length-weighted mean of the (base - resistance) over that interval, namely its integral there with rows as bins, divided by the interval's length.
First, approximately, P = 1.71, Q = 0.0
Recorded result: 1.7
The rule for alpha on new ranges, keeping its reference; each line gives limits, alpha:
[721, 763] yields 1.6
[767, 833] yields 1.2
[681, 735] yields 2.2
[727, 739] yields 1.4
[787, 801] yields 1.0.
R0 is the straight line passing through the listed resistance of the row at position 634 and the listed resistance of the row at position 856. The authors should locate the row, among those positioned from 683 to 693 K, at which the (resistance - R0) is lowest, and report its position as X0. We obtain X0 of 686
